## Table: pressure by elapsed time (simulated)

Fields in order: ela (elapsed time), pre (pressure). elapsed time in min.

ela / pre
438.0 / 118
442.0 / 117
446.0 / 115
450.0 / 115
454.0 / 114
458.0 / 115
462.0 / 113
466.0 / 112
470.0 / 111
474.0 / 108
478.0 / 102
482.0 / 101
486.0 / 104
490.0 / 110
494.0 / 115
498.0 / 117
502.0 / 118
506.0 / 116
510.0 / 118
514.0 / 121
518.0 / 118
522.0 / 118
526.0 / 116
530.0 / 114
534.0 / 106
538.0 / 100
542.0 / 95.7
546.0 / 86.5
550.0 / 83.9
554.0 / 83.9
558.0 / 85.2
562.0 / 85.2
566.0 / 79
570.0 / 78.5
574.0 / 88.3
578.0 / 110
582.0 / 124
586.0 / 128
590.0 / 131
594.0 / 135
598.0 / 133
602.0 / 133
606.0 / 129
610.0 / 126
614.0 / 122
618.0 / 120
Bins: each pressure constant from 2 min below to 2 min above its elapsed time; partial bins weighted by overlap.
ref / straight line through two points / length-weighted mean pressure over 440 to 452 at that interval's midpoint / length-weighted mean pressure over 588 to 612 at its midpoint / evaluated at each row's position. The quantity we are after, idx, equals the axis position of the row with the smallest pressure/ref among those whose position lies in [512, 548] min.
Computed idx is 546.0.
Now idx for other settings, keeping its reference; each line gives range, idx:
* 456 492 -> 482.0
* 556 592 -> 570.0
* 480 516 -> 482.0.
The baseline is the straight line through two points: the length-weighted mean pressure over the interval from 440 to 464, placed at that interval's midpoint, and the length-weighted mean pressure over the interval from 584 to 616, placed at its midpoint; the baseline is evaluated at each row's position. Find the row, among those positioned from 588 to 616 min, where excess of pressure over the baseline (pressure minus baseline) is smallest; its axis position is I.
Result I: 614.0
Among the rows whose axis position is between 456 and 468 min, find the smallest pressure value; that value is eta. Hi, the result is 112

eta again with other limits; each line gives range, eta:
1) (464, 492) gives 101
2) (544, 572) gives 78.5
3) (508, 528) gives 116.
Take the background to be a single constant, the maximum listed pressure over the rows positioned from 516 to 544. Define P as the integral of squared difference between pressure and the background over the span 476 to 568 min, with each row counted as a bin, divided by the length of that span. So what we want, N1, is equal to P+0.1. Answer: 383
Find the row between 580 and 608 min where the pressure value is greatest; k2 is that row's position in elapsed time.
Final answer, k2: 594.0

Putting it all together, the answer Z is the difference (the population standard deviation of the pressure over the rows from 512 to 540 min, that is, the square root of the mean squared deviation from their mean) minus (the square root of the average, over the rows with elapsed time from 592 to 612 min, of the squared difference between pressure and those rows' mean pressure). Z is 3.7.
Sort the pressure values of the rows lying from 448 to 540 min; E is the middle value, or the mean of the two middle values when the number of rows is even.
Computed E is 114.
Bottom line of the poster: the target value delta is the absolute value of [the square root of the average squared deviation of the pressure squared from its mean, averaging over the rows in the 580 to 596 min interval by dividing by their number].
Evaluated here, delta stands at 1044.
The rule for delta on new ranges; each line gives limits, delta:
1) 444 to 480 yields 883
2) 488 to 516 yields 727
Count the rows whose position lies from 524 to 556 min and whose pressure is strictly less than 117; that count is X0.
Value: 8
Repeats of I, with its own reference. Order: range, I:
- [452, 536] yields 534.0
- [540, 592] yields 570.0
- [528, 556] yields 554.0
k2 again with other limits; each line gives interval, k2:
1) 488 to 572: 514.0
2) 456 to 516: 514.0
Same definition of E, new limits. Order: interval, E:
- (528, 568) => 86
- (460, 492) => 109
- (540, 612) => 103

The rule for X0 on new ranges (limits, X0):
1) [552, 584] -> 7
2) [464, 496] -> 8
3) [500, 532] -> 3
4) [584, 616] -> 0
